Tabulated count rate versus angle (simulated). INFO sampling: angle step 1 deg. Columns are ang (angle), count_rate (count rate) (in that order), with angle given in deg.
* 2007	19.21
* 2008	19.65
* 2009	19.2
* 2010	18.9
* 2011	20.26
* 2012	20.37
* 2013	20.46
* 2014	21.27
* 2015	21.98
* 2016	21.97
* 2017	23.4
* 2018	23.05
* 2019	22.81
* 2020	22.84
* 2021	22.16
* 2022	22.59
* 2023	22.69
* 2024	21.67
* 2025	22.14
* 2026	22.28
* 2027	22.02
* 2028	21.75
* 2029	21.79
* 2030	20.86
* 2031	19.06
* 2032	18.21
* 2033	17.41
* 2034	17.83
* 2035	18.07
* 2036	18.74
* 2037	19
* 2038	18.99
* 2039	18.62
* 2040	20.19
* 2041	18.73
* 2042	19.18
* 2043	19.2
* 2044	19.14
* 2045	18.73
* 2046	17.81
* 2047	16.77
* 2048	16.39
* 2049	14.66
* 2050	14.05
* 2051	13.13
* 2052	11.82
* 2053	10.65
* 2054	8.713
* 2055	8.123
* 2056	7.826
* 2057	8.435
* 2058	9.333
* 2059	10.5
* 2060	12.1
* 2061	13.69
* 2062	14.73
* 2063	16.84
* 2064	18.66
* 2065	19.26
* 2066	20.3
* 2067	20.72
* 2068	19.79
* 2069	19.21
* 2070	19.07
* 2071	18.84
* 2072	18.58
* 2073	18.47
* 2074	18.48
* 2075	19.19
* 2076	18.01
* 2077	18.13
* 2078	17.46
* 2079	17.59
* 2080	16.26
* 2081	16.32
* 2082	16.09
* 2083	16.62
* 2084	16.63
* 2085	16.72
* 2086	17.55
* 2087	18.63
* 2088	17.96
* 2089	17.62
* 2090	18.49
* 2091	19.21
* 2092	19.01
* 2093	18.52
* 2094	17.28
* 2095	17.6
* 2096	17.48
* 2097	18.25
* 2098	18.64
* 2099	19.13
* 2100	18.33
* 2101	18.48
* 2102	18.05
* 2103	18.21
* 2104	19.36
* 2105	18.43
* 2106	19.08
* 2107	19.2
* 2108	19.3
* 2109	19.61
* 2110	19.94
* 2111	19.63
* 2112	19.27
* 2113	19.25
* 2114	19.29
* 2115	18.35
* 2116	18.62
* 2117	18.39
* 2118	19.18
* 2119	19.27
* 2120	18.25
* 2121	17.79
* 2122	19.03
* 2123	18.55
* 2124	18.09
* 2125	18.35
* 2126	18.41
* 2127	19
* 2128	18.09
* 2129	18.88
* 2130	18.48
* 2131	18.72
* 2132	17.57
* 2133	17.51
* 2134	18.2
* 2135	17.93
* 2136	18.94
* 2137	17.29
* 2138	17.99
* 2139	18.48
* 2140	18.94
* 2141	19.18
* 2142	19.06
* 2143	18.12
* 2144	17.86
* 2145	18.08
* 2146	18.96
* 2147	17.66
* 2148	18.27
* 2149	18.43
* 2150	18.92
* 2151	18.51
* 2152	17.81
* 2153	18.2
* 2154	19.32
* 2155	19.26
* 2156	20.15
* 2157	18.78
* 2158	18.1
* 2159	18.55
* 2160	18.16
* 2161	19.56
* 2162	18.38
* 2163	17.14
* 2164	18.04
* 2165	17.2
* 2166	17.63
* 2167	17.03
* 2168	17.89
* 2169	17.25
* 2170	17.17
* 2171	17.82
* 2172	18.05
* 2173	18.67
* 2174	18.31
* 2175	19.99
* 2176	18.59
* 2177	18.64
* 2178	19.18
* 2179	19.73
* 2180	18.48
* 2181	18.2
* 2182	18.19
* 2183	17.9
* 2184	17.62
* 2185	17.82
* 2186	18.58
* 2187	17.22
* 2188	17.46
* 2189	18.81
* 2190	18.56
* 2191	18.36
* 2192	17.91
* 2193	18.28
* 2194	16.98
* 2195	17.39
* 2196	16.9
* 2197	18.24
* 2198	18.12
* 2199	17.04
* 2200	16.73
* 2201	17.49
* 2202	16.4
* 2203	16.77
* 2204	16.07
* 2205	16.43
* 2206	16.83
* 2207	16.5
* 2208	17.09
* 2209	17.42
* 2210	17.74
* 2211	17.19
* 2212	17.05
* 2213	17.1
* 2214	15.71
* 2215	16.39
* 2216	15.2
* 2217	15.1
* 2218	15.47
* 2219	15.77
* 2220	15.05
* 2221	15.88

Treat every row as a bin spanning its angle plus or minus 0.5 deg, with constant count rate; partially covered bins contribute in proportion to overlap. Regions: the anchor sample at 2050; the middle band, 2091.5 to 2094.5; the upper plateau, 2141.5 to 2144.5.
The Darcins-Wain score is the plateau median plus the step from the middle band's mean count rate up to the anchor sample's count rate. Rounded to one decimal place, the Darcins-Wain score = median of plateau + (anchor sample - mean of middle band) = 13.9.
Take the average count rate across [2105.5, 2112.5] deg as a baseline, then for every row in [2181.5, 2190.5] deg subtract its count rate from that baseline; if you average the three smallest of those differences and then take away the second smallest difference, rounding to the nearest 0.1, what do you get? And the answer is -0.1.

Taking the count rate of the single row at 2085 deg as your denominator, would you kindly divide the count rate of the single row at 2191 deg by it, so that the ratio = 1.10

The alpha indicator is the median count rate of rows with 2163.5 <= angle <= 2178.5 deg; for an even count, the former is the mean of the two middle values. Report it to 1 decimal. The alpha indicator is 18.0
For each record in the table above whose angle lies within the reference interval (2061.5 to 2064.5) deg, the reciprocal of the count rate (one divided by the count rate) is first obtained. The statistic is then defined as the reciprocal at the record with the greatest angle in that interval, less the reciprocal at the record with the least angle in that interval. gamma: -0.014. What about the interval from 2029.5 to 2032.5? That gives 0.007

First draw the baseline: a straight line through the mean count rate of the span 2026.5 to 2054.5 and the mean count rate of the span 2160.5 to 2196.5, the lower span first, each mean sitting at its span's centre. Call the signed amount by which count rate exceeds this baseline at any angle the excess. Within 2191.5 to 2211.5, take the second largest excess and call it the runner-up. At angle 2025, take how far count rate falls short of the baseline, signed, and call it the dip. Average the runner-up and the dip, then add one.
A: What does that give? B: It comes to -1.3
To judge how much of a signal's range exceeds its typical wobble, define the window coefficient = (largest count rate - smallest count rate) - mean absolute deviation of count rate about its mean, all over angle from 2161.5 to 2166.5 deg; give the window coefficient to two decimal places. 0.81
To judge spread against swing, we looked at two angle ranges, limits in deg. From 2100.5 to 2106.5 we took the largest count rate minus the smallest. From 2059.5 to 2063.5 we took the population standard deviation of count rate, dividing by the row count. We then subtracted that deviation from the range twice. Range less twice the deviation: -2.1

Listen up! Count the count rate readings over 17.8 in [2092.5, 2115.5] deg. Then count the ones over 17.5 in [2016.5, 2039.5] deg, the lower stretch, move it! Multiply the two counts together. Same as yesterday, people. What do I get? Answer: 440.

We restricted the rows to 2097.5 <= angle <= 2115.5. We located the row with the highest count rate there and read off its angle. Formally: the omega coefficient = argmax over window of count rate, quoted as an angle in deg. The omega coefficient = 2110 deg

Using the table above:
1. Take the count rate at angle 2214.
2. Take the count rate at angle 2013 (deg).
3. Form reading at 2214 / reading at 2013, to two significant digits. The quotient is 0.77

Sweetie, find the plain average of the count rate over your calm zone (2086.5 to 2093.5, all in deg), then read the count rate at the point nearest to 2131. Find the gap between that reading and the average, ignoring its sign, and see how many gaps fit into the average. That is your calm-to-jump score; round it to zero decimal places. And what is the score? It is 81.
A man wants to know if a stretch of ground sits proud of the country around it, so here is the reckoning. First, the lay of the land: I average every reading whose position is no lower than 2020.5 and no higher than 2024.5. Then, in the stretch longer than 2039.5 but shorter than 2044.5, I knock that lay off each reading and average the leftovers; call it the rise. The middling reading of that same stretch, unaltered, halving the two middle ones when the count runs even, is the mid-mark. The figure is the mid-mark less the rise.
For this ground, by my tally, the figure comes 22.2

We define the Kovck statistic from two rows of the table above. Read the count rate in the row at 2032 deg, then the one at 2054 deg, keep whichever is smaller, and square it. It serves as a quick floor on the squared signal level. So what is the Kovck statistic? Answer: 76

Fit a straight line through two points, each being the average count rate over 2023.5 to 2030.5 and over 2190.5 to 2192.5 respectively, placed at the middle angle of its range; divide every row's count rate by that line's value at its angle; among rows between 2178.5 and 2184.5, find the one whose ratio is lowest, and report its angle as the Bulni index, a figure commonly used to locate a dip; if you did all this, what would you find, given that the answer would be 2184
